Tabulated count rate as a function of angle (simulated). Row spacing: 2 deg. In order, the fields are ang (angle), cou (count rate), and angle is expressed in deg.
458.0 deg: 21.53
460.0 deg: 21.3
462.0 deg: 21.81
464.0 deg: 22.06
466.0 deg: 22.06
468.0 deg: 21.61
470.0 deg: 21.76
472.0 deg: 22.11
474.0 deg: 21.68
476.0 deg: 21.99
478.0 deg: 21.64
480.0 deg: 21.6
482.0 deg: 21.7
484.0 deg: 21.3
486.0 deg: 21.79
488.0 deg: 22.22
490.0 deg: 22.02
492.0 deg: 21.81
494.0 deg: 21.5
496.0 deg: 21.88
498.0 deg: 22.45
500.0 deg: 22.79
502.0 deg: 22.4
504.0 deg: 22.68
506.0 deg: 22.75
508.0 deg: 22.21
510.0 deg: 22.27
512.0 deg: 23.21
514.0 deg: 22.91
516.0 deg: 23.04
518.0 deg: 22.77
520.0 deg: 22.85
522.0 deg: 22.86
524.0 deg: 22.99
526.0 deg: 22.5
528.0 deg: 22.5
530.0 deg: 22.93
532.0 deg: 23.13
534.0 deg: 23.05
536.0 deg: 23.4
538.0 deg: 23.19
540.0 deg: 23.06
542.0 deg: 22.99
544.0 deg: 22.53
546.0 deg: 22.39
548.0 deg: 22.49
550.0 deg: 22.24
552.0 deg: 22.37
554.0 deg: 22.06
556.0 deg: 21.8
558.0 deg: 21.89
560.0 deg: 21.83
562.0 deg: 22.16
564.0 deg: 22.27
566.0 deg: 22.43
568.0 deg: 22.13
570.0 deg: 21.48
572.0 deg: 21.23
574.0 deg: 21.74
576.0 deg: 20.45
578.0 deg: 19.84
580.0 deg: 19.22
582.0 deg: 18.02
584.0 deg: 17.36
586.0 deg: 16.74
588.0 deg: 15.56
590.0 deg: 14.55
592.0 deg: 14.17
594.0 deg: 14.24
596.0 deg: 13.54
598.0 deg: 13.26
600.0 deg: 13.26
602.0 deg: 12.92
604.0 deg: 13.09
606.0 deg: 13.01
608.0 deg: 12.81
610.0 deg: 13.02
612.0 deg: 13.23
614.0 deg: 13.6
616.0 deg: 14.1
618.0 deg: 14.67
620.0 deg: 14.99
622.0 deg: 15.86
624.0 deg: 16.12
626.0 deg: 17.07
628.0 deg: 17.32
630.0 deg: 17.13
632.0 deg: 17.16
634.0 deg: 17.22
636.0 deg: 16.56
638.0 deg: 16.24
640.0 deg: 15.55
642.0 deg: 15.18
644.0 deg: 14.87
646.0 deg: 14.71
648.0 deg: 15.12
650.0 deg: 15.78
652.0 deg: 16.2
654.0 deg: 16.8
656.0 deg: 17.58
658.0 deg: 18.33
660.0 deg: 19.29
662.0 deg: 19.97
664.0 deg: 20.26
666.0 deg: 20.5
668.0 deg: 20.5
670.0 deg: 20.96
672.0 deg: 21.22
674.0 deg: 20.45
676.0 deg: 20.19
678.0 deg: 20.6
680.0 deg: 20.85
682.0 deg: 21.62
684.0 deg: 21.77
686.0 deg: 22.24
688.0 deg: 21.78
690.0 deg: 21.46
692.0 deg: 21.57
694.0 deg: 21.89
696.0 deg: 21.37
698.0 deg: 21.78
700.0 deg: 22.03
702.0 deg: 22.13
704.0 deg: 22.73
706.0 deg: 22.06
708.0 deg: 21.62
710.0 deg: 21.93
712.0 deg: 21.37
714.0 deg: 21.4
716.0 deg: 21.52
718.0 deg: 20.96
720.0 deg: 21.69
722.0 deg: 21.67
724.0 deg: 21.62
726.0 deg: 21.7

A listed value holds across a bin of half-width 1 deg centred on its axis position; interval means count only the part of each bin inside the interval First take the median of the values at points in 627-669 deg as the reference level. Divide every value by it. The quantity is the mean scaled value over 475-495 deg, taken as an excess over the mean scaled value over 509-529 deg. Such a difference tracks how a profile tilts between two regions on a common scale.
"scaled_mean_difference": -0.06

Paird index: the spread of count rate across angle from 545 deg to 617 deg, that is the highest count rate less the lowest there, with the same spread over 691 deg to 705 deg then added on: 11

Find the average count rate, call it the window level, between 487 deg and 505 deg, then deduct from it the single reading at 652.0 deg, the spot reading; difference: 6.0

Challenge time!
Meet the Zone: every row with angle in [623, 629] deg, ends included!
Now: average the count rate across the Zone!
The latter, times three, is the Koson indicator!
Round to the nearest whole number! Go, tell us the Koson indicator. 51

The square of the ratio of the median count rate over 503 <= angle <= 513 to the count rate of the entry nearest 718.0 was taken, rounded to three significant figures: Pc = 1.17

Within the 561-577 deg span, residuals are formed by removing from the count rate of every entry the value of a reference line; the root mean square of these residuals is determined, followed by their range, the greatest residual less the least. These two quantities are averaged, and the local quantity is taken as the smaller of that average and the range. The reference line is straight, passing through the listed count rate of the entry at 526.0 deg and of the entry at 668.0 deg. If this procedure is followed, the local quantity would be 1.21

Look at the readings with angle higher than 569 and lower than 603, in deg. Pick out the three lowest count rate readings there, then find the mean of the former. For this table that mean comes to 13.1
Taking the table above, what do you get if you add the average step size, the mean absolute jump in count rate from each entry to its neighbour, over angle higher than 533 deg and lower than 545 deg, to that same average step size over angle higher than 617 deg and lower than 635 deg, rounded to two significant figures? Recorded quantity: 0.61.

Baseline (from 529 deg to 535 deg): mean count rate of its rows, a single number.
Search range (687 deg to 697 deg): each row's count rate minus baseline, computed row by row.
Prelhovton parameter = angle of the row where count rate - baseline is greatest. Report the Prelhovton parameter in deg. 694.0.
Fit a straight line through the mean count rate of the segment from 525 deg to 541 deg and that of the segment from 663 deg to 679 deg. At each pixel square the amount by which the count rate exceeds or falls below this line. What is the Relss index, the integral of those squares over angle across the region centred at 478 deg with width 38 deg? 178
